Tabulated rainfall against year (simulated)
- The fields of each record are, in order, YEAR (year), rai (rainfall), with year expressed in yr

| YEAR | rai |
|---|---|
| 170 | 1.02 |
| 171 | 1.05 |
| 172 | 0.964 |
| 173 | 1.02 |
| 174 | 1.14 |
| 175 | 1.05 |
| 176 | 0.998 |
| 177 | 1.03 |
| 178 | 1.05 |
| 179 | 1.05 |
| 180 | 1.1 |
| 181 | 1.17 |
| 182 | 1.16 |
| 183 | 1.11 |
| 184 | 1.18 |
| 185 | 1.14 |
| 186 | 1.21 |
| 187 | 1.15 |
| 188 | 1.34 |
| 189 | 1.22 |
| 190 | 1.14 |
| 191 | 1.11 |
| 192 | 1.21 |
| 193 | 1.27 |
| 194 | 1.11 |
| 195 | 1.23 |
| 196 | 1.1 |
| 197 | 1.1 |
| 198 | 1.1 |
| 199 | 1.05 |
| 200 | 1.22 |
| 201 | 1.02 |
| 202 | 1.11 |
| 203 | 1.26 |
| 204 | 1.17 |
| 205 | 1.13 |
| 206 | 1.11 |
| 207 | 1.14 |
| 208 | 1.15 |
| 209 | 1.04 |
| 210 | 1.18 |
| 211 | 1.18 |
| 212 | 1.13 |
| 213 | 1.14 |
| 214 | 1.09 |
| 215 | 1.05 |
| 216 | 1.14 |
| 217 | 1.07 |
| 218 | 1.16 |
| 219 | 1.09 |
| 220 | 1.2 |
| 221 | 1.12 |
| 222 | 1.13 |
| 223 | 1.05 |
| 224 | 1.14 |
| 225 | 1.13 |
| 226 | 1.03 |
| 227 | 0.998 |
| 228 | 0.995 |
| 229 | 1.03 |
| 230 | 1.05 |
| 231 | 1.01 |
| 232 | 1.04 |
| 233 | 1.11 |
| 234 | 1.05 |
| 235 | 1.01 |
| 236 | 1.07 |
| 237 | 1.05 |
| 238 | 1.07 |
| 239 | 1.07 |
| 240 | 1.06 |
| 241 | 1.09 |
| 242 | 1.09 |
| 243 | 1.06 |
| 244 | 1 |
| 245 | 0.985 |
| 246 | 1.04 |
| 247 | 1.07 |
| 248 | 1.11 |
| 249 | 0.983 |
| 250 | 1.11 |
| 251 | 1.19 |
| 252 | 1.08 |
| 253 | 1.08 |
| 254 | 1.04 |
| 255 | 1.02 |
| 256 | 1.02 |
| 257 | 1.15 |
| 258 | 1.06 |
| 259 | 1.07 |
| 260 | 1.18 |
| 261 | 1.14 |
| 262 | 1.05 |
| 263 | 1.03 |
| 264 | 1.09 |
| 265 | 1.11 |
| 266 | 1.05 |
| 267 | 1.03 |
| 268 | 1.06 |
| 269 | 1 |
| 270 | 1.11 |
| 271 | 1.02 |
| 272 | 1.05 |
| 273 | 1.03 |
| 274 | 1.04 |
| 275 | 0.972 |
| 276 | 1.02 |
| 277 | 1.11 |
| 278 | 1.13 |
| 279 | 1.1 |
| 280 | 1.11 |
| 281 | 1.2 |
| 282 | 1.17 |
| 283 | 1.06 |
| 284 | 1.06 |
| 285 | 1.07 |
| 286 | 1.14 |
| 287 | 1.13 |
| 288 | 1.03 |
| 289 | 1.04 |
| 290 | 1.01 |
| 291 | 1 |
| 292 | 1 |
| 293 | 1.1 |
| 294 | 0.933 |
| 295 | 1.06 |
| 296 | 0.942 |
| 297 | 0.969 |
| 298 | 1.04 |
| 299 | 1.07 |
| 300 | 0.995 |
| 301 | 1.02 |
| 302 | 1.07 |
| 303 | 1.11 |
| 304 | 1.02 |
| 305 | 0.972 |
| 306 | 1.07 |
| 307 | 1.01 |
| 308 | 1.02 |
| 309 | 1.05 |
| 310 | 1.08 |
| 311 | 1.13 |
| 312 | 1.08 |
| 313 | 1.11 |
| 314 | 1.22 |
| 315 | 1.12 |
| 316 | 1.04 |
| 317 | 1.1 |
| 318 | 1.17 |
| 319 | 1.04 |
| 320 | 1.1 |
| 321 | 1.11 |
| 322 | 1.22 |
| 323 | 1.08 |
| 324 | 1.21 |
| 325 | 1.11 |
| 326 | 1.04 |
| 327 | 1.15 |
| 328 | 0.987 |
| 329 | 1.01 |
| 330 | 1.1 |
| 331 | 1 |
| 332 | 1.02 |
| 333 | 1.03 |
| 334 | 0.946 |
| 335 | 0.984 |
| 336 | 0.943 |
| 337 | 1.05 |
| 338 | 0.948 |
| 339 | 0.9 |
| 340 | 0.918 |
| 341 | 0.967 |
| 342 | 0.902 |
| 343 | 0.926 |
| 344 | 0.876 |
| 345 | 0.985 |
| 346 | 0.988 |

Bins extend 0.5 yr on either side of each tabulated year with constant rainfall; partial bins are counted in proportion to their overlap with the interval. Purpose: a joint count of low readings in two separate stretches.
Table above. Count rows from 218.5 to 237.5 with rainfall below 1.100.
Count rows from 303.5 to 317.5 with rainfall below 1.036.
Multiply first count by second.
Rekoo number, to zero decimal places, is 52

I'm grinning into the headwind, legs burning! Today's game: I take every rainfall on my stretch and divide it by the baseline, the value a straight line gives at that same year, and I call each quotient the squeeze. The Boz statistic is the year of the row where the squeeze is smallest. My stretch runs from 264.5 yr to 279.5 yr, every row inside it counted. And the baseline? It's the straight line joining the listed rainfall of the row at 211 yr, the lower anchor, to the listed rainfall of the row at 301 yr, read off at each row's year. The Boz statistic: 275 yr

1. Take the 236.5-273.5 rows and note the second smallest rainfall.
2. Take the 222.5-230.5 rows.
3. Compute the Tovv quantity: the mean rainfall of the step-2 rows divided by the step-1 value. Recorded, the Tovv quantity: 1.07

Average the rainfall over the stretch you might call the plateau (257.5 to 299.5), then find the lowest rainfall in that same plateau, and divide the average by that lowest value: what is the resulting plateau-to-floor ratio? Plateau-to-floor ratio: 1.14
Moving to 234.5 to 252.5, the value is 1.08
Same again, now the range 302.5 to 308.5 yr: 1.06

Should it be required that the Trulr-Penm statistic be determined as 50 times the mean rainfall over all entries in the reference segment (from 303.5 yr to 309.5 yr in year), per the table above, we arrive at 51.2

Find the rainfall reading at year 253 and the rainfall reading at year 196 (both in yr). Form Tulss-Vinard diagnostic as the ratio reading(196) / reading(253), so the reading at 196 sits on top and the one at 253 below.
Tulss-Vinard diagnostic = 1.02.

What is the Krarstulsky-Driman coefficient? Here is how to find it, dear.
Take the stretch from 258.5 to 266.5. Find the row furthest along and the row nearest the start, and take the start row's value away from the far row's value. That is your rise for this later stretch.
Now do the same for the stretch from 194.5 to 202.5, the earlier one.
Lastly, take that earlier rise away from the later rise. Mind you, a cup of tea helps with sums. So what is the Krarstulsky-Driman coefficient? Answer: 0.10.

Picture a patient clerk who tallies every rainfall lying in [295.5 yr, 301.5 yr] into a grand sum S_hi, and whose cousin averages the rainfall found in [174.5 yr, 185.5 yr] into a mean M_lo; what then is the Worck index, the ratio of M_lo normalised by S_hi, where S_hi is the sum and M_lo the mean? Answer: 0.18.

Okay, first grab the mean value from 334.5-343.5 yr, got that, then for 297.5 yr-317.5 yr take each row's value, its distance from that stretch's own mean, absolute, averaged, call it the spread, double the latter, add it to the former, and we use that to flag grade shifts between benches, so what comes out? 1.03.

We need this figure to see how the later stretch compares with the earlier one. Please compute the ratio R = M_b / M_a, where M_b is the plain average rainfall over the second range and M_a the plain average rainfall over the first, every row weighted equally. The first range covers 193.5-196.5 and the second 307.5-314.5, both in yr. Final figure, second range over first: 0.96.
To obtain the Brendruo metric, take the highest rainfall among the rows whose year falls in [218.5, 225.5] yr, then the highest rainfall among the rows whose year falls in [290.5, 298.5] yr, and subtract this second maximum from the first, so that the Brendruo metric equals 0.10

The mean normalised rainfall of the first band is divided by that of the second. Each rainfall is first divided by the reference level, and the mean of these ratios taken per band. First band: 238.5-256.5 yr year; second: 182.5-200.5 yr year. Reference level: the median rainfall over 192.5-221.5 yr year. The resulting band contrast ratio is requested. 0.91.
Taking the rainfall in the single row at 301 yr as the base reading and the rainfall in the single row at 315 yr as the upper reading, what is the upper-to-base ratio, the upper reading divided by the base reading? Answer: 1.10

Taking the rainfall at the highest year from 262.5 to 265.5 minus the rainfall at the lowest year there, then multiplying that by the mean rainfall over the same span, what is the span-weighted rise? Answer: 0.086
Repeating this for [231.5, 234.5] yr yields 0.011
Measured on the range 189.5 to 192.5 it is 0.081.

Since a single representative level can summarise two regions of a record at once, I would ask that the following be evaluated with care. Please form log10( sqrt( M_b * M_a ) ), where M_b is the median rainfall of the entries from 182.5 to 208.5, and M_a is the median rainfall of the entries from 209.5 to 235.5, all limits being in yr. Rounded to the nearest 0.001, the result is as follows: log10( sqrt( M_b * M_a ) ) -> 0.047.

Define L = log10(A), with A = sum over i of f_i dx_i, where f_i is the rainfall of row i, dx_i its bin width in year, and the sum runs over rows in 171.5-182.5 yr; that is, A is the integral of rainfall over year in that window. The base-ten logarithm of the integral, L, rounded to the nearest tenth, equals 1.1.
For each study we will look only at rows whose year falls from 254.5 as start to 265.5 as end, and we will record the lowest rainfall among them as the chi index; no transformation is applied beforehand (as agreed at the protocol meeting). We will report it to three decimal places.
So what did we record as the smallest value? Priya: 1.020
